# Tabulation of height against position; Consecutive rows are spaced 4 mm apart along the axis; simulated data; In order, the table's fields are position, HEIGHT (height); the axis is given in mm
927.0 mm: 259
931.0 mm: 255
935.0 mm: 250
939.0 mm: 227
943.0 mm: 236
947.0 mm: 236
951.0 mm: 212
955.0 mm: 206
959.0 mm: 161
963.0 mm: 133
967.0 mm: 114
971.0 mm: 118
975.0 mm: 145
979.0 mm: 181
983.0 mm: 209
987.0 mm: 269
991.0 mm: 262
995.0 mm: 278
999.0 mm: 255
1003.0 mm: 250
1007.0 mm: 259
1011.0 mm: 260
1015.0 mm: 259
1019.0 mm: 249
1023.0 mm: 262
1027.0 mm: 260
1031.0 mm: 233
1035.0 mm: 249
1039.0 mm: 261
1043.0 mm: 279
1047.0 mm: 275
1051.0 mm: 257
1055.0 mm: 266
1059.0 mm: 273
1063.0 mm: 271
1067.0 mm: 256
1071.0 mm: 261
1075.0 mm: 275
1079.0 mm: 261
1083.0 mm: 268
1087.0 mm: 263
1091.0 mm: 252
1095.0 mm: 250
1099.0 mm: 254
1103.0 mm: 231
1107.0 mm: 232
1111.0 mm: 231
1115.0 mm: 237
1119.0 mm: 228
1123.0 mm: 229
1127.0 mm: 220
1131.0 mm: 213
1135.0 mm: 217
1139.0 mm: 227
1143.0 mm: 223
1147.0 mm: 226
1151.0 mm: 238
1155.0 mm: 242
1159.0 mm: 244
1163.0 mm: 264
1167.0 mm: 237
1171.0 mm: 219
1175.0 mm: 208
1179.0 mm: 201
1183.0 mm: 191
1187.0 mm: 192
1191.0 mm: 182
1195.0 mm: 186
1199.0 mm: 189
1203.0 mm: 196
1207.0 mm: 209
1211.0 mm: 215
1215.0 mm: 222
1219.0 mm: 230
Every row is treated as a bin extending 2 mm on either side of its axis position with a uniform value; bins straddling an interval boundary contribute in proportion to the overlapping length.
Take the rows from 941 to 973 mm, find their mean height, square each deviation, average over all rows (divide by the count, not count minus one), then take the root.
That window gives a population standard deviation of 48.3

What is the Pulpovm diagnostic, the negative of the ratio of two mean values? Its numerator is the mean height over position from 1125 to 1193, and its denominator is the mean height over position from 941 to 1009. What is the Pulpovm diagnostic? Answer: -1.06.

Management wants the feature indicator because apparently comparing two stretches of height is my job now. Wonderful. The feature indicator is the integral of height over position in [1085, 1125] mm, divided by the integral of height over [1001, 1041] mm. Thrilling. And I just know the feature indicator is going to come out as 0.95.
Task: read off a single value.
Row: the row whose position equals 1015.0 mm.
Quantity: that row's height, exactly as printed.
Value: 259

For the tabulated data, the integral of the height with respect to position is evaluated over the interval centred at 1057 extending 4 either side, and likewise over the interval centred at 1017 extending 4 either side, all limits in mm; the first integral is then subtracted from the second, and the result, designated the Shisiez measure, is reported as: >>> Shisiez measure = -124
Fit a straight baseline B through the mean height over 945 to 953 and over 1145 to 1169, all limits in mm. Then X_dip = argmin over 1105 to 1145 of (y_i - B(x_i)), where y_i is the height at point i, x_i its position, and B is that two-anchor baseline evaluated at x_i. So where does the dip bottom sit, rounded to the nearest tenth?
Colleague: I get 1131.0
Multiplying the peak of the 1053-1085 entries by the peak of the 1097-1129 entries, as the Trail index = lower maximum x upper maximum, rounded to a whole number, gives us 69850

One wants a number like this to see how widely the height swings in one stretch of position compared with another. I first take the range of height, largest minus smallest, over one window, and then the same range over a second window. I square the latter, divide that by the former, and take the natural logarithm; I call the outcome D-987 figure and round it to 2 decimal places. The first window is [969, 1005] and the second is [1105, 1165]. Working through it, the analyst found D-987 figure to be 2.79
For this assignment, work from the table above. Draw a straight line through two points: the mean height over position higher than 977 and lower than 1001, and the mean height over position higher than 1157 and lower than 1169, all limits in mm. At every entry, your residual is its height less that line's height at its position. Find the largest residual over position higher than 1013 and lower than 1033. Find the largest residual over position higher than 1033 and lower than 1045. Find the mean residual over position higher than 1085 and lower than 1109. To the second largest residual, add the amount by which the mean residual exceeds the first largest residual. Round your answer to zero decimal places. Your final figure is 17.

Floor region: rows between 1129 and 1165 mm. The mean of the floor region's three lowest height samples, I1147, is 218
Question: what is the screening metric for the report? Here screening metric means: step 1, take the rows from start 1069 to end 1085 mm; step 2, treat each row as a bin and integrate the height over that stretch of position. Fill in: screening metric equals 4260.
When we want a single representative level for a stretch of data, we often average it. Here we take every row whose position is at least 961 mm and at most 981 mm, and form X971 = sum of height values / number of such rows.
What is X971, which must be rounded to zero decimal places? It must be 138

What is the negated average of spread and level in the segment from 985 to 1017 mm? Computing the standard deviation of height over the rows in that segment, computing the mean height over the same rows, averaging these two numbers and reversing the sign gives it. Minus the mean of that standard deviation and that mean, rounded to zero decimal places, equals -135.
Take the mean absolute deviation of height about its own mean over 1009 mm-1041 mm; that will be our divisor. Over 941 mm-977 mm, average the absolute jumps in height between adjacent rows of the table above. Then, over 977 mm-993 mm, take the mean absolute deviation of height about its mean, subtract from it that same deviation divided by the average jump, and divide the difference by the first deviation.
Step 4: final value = 4.26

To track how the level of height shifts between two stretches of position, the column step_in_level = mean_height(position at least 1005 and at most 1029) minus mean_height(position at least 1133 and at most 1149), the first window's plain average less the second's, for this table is 35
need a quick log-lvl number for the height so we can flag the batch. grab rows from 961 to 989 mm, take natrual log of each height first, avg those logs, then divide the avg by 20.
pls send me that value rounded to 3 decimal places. 0.254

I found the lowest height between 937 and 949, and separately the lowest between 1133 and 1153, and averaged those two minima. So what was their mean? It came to 222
